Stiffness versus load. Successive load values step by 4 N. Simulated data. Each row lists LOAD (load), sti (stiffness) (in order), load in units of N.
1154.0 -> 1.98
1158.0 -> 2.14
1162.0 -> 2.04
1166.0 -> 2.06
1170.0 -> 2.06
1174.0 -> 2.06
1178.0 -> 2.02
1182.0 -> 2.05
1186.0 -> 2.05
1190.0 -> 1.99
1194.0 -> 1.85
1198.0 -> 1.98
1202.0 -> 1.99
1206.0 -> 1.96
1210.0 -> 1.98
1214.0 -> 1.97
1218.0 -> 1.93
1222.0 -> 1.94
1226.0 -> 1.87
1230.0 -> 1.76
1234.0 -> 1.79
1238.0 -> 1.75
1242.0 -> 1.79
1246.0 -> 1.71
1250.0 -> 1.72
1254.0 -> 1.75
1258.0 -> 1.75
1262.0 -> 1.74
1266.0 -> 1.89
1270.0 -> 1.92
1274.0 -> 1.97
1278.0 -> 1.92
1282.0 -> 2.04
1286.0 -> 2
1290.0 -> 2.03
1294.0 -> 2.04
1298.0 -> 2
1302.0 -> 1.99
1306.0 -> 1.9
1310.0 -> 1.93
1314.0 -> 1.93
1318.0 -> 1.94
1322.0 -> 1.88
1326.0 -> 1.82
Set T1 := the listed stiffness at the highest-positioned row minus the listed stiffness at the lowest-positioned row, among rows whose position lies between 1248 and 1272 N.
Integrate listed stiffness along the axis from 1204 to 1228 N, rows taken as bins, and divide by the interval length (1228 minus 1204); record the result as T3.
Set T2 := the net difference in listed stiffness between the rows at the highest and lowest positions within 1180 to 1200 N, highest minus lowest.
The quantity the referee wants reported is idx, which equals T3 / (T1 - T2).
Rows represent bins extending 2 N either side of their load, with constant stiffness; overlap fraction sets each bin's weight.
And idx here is 7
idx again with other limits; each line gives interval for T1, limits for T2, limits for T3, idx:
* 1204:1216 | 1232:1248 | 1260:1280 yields 21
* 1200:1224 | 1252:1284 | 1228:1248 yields -5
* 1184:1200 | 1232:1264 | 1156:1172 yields -104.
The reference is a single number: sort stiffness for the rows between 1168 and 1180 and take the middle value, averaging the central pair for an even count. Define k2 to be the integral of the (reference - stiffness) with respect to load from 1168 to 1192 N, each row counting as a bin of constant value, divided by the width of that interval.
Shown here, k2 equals 0.02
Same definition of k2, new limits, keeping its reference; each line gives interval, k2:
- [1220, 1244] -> 0.24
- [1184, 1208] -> 0.09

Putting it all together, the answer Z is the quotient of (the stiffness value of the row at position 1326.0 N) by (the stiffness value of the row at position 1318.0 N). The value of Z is 0.938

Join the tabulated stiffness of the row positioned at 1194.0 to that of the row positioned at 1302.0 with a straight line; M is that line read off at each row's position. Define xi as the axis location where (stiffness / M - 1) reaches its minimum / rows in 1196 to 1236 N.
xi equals 1230.0 N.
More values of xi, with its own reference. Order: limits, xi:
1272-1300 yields 1278.0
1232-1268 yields 1246.0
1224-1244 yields 1238.0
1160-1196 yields 1194.0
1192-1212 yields 1194.0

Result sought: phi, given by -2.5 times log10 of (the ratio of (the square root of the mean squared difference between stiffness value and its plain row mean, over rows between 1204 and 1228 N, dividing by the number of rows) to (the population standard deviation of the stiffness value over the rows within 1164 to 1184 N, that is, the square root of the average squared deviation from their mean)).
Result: -0.9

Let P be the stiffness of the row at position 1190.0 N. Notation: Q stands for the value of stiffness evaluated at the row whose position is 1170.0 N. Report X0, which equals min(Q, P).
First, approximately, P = 1.99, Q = 2.06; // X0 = 1.99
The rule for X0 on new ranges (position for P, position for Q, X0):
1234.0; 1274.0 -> 1.79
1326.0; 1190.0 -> 1.82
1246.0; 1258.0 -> 1.71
